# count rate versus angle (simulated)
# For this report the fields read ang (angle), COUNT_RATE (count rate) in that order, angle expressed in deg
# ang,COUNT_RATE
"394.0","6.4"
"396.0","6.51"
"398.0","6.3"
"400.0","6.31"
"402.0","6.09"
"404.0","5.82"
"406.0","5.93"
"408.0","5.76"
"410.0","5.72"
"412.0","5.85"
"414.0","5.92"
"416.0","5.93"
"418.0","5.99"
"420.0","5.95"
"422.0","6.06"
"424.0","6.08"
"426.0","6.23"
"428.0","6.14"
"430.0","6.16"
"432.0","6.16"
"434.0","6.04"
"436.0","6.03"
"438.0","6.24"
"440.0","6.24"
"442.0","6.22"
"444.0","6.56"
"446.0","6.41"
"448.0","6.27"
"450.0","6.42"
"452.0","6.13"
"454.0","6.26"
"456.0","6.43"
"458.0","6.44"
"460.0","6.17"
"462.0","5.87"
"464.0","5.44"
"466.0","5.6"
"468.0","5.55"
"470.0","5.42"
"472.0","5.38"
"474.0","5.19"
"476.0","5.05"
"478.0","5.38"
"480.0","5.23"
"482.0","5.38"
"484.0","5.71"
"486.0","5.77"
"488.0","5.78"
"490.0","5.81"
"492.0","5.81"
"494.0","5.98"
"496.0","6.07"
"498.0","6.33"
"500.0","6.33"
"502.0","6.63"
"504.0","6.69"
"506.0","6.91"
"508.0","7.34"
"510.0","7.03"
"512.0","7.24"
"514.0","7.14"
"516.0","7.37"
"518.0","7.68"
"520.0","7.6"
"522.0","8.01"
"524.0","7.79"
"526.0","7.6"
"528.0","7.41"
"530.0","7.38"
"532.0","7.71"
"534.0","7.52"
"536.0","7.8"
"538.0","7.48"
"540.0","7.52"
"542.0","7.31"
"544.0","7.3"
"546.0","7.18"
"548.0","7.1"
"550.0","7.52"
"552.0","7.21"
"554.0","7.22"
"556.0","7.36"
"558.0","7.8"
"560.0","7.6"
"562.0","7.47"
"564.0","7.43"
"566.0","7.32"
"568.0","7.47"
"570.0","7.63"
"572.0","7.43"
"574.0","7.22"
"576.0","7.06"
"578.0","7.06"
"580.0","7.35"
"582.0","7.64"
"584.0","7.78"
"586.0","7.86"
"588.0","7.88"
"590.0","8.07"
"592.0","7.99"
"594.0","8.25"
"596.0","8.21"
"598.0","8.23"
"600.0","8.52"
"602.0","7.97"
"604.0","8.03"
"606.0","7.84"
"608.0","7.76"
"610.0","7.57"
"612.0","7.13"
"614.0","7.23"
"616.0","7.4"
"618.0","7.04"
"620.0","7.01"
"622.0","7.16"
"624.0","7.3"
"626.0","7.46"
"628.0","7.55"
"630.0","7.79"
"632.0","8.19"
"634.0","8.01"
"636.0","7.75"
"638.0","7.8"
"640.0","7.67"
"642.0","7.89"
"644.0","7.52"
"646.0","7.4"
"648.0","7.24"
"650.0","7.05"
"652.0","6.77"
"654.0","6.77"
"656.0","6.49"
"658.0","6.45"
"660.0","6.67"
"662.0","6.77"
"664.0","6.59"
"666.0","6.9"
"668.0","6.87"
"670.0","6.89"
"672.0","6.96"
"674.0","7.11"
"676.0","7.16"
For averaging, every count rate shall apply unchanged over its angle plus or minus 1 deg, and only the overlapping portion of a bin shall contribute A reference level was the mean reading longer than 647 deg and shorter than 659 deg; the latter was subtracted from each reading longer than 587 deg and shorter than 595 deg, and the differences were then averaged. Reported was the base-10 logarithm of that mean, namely 0.10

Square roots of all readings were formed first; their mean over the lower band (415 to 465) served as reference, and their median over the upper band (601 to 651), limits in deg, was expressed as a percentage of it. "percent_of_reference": 110.8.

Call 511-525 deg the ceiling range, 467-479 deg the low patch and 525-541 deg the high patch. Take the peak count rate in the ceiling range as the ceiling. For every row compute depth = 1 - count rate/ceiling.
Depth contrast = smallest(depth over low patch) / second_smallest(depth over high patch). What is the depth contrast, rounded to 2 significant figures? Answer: 8.2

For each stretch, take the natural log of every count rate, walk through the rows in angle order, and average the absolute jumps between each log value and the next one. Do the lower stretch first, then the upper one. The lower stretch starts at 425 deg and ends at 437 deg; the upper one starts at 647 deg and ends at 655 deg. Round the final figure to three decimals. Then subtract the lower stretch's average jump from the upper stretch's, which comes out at 0.015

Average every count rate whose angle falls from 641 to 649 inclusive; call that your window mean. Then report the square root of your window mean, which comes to 2.74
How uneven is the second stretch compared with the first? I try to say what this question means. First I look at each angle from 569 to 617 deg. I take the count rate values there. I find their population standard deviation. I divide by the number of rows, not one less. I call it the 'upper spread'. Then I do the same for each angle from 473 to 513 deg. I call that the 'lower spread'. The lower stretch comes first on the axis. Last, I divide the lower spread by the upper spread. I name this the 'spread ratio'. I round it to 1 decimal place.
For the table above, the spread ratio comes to 1.7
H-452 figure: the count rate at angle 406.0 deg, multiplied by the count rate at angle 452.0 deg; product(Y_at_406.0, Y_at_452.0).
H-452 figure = 36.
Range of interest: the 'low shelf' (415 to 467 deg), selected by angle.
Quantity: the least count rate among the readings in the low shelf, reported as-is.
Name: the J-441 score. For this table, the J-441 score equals 5.44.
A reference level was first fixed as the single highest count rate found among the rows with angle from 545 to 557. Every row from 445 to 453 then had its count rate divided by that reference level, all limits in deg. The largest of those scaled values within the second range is 0.85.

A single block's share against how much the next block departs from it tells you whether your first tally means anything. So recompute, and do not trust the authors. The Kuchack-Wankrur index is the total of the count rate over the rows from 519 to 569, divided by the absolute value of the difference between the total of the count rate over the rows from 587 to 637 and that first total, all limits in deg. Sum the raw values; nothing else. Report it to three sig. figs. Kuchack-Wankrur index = 30.0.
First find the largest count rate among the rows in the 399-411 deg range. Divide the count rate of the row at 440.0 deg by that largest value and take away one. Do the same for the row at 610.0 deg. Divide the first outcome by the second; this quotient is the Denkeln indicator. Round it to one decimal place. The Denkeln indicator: -0.1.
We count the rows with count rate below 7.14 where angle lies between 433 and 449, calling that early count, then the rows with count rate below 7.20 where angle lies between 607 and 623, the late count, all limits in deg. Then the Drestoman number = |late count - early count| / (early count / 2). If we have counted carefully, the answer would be 1.0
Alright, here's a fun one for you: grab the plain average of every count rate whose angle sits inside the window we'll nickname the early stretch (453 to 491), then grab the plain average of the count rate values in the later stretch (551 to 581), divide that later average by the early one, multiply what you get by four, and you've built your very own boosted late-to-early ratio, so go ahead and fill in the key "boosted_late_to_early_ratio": 5.2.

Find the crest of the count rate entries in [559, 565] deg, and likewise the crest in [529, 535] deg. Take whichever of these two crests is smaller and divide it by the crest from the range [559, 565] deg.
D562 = 1.00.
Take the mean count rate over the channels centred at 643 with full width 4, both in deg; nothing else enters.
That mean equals 7.7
